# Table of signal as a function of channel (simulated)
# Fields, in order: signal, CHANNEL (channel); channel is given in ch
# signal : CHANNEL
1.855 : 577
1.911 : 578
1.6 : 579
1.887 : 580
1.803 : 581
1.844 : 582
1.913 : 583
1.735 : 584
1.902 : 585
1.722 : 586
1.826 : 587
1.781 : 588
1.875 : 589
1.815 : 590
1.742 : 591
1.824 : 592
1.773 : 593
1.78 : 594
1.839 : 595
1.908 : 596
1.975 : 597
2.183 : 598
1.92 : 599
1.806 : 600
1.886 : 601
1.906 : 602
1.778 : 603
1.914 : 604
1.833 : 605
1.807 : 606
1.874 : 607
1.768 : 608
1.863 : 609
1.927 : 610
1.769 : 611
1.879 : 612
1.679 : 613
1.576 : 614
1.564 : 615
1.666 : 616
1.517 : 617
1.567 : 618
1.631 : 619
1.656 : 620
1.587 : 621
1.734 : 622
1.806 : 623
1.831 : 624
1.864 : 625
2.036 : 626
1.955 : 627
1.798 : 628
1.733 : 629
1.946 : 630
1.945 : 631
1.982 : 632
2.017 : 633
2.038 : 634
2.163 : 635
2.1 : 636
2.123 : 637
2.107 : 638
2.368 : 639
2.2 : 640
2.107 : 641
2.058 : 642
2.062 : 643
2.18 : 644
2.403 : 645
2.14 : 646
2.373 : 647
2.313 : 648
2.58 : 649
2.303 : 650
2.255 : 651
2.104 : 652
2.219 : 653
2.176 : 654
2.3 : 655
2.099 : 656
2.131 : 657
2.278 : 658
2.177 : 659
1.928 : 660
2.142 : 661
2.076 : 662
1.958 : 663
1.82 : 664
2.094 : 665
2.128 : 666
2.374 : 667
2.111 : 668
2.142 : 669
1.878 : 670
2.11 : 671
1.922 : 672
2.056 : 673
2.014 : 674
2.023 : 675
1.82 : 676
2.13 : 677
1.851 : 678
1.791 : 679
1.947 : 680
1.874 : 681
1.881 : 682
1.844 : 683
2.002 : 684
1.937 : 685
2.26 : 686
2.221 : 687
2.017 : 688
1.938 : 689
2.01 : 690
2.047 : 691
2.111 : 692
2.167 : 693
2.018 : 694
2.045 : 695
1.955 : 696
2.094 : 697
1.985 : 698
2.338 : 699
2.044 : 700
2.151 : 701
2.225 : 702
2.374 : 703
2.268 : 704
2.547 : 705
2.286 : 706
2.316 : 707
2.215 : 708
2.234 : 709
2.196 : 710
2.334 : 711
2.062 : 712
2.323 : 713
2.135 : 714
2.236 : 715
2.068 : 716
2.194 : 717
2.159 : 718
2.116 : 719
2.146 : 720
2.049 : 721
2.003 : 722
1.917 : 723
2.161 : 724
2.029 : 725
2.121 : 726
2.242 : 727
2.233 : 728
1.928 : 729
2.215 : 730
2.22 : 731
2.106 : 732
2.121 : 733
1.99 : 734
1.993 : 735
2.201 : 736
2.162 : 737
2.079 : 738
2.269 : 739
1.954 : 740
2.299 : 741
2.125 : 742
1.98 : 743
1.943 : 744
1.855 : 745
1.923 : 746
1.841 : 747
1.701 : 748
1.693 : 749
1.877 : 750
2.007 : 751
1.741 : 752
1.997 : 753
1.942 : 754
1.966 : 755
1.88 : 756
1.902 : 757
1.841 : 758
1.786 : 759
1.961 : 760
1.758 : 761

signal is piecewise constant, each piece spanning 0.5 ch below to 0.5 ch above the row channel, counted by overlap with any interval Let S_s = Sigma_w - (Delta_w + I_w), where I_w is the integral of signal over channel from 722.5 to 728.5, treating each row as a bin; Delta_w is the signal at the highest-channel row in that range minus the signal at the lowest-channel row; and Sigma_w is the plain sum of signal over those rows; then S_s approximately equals -0.32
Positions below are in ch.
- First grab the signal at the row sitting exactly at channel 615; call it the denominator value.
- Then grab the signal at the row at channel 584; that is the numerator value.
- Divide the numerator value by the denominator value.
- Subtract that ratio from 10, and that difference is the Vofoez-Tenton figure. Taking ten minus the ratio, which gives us 8.89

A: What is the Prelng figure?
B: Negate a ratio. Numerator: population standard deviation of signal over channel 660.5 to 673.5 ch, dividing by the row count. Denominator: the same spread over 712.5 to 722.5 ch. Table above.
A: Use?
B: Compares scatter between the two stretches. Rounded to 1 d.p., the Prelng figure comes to -1.5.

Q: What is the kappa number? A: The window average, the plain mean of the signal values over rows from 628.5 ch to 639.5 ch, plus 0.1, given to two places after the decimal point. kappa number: 2.15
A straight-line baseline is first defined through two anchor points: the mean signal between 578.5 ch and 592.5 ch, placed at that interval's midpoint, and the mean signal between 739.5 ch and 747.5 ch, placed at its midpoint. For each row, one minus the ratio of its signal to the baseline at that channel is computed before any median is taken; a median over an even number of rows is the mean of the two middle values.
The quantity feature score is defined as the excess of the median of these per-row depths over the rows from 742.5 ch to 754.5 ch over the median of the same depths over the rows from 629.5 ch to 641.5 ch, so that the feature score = 0.17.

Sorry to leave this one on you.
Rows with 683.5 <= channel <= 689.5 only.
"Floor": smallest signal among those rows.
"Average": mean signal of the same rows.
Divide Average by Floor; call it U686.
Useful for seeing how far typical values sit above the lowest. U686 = 1.065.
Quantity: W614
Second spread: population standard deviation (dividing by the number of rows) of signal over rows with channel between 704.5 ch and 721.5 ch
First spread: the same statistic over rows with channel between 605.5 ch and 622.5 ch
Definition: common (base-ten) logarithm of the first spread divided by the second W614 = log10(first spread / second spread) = 0.01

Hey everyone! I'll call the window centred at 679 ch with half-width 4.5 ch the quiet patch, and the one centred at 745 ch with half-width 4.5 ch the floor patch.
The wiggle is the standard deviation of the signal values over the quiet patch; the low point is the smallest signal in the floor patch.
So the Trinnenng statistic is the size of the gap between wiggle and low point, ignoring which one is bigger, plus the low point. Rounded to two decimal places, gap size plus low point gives 3.28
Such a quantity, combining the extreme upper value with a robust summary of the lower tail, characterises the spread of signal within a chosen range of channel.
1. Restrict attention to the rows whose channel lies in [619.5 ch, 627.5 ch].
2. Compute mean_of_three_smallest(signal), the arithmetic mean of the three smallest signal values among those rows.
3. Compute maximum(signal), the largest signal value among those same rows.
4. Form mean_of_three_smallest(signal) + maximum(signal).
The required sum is 3.7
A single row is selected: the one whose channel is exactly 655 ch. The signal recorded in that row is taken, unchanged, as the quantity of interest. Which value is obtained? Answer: 2.3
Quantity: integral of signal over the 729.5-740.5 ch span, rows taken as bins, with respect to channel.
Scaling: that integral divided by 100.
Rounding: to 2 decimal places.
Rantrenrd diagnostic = 0.23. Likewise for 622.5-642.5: 0.40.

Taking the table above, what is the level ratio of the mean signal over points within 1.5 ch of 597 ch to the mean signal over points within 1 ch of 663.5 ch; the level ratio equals 1.07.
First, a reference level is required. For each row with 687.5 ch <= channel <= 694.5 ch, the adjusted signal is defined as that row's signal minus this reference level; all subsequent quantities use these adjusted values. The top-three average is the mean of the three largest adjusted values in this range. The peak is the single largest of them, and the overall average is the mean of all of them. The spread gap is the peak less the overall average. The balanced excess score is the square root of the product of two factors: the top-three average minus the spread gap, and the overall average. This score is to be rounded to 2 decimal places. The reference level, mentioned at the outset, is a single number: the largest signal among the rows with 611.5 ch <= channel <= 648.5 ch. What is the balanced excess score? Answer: 0.39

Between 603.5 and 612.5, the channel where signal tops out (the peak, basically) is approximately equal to 610 ch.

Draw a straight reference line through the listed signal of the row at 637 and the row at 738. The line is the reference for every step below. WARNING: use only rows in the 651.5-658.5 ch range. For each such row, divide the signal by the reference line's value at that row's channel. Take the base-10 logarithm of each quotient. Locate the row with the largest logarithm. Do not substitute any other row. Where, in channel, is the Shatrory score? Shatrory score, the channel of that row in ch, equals 655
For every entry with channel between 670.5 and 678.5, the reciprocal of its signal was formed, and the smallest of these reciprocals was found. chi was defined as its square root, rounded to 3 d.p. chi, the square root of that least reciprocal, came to 0.685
